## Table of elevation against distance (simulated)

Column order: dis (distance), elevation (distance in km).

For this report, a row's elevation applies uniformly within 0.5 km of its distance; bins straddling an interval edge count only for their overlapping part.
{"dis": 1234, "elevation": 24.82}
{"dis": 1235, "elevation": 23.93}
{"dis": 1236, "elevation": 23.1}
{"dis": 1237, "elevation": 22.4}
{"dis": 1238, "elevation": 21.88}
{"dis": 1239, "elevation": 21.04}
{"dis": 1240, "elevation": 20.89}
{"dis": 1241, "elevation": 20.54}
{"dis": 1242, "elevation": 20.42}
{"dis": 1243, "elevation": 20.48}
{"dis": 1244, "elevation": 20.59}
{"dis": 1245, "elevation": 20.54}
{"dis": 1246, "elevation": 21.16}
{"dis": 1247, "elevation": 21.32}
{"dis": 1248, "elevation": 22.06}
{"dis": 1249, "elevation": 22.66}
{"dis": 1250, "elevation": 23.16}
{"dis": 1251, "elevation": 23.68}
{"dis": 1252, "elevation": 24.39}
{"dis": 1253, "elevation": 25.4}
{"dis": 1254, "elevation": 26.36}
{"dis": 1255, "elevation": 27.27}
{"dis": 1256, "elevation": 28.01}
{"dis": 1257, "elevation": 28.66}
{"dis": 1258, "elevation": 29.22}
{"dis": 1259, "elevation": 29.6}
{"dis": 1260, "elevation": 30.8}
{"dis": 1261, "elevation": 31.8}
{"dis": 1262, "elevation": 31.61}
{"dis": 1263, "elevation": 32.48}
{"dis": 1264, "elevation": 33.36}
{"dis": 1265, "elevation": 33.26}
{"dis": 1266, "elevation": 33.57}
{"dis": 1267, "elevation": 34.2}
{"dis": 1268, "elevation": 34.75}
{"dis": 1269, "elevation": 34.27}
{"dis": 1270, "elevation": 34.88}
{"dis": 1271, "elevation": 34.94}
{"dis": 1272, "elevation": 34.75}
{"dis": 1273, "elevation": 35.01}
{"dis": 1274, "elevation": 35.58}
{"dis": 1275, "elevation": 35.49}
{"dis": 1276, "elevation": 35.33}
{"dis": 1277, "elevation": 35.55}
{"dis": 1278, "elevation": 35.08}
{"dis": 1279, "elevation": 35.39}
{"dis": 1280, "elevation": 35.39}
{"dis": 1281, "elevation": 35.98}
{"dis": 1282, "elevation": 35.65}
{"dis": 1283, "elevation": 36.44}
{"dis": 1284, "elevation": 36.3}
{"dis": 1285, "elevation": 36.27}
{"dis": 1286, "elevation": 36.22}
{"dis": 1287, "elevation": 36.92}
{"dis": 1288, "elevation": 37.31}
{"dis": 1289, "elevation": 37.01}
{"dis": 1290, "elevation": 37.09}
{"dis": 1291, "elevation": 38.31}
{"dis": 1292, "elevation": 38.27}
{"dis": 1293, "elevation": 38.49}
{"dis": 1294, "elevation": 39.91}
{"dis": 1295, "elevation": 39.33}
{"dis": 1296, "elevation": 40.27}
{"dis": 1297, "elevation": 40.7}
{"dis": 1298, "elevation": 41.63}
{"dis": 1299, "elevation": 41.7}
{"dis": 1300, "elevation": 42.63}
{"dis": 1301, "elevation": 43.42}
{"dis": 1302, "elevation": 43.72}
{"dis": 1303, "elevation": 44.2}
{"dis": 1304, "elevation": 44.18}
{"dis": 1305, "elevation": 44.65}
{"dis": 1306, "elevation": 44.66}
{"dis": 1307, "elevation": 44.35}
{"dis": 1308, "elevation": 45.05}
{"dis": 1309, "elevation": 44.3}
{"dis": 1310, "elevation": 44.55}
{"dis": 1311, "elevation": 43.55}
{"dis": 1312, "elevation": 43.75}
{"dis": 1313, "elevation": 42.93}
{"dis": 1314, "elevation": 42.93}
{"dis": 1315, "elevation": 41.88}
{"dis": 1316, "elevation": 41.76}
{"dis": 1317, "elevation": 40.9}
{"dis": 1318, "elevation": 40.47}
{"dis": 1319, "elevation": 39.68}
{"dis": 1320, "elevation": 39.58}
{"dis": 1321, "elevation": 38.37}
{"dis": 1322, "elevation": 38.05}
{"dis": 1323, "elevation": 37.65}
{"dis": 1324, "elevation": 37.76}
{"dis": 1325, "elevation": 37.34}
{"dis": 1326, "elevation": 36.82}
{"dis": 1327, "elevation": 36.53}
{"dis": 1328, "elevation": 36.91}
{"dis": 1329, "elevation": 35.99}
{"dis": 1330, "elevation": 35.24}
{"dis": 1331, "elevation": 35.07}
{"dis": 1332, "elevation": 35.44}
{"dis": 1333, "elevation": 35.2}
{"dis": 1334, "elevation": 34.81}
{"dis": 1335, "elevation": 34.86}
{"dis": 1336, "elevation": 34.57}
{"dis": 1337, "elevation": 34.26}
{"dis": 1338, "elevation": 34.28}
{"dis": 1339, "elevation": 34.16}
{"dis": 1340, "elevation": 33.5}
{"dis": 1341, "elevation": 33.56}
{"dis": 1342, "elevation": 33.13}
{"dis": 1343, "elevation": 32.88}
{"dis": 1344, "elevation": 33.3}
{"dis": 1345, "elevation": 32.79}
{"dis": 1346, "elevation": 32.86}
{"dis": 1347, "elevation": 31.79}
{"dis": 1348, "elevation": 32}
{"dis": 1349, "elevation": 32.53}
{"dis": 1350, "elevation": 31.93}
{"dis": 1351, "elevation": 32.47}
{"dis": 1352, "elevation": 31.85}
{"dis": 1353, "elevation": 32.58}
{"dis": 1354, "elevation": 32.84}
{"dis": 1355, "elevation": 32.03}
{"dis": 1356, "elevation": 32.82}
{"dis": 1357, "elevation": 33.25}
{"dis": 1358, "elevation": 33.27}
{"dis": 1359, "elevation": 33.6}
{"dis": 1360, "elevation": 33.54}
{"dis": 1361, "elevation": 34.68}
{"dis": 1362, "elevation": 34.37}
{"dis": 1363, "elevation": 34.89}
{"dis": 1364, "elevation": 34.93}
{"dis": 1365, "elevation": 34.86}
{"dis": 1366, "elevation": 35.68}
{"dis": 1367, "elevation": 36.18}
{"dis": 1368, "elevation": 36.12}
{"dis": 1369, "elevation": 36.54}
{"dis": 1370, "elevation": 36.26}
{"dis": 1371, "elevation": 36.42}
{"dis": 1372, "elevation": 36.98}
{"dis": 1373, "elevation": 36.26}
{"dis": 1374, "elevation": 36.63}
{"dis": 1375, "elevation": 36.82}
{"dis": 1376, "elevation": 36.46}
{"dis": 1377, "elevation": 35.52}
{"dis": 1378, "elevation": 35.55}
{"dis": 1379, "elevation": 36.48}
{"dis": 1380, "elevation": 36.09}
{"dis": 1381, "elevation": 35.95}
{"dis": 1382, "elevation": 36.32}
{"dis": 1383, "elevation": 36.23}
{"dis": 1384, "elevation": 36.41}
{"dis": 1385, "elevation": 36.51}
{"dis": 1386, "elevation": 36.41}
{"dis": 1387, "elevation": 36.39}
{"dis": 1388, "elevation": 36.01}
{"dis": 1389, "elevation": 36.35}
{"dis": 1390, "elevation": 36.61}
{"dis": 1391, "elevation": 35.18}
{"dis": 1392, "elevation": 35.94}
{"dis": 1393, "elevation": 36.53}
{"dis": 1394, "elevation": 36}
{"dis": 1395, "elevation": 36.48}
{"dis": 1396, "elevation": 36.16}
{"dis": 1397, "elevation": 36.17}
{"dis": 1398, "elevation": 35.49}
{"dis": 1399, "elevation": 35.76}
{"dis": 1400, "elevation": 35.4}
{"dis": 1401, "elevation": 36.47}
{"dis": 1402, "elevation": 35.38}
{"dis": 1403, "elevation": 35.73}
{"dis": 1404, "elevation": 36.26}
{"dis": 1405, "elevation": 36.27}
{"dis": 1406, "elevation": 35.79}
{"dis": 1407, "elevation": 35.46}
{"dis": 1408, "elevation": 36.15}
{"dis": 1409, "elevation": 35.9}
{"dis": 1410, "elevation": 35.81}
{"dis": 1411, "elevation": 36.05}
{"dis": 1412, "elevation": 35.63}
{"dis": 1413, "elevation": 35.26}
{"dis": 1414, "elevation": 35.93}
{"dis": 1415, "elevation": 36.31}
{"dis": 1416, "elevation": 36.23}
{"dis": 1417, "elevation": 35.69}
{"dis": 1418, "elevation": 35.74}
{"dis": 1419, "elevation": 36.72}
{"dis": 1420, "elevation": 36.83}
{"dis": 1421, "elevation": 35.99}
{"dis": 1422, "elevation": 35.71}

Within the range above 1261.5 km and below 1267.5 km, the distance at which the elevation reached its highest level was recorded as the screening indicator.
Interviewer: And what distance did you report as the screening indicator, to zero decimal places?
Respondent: 1267 km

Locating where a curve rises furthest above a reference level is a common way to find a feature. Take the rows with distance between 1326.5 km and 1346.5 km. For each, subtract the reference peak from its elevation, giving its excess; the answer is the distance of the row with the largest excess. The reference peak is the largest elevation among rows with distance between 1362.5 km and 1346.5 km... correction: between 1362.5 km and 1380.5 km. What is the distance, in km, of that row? 1328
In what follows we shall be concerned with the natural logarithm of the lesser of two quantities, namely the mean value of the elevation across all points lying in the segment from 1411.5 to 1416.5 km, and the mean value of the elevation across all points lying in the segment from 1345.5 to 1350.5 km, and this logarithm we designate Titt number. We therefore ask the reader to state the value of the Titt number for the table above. 3.47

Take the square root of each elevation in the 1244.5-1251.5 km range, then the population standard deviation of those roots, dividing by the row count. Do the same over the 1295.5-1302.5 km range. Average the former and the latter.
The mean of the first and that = 0.10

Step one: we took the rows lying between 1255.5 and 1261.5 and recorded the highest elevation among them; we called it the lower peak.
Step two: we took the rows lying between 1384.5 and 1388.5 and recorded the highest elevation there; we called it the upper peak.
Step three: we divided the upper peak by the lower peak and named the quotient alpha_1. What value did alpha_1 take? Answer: 1.15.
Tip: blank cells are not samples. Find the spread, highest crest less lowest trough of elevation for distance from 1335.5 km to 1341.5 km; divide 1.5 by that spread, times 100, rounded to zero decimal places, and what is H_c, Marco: 140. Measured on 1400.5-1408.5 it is 138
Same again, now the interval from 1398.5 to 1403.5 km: 138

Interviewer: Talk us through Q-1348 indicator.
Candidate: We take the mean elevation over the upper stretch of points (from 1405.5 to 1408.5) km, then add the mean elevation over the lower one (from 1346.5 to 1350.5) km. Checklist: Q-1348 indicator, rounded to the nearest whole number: 68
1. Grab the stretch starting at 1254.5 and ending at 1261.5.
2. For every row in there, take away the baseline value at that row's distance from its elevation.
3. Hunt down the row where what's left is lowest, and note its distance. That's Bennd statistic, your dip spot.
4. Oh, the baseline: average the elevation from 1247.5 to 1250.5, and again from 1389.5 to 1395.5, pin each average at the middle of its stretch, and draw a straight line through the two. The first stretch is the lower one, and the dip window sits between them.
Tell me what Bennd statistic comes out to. 1255 km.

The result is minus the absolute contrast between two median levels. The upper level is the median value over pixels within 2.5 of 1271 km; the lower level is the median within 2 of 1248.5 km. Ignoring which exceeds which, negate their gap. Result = -13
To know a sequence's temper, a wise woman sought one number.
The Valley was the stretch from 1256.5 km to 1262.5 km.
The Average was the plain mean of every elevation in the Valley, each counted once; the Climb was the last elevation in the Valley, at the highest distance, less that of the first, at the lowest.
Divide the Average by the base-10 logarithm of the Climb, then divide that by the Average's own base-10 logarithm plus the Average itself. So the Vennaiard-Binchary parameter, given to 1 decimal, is 2.0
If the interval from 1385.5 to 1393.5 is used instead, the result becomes -1.0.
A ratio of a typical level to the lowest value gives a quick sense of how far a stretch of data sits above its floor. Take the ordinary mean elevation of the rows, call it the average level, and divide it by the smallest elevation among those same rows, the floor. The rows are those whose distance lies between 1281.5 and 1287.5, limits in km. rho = 1.02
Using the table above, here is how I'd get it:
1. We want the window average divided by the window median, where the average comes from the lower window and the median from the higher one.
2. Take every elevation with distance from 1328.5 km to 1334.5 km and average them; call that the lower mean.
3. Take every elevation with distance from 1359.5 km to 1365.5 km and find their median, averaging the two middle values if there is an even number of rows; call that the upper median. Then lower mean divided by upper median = 1.02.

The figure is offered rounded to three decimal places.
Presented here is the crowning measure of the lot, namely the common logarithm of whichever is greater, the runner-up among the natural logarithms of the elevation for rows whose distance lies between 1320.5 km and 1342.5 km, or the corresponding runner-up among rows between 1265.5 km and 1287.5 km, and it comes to 0.561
